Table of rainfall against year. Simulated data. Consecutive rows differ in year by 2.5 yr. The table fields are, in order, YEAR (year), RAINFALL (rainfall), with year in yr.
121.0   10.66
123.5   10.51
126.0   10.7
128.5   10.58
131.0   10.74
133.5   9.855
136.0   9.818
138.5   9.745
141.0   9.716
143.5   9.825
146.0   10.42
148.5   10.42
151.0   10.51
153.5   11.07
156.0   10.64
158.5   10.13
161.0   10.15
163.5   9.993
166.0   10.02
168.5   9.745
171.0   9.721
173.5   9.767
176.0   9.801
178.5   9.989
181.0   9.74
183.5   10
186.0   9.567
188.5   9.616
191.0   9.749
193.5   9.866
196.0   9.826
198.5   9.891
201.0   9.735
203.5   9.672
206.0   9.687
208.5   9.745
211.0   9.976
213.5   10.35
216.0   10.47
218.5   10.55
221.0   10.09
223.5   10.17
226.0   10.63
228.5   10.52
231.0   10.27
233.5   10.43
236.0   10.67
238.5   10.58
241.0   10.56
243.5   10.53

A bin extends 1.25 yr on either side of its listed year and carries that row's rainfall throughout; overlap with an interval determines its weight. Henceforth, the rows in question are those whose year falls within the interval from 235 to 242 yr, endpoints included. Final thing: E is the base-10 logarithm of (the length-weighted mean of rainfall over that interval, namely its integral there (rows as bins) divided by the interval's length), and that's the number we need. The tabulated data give 1.03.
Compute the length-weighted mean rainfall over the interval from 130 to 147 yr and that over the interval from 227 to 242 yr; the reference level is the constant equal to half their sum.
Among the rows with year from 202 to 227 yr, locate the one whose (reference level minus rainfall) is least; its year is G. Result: 226.0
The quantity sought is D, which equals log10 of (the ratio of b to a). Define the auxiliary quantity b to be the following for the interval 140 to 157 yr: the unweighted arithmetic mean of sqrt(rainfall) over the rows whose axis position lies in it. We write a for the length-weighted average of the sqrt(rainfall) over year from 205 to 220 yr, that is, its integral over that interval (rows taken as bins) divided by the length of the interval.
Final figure 0.005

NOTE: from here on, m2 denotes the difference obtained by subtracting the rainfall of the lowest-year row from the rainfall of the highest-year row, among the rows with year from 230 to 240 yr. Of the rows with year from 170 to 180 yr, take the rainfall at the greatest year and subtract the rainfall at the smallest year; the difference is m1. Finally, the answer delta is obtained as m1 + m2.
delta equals 0.58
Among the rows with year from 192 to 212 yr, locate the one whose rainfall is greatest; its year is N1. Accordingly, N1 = 211.0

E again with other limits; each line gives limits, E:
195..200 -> 0.99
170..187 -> 0.99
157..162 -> 1.01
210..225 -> 1.01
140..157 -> 1.02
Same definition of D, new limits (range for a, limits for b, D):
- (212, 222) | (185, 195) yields -0.014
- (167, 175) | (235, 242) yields 0.018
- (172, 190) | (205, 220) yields 0.008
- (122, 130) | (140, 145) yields -0.018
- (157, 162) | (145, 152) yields 0.006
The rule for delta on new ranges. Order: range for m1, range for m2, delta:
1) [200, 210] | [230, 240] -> 0.32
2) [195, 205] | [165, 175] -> -0.41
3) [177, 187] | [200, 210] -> -0.41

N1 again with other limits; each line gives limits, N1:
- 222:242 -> 236.0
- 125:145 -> 131.0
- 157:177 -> 161.0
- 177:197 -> 183.5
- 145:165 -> 153.5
